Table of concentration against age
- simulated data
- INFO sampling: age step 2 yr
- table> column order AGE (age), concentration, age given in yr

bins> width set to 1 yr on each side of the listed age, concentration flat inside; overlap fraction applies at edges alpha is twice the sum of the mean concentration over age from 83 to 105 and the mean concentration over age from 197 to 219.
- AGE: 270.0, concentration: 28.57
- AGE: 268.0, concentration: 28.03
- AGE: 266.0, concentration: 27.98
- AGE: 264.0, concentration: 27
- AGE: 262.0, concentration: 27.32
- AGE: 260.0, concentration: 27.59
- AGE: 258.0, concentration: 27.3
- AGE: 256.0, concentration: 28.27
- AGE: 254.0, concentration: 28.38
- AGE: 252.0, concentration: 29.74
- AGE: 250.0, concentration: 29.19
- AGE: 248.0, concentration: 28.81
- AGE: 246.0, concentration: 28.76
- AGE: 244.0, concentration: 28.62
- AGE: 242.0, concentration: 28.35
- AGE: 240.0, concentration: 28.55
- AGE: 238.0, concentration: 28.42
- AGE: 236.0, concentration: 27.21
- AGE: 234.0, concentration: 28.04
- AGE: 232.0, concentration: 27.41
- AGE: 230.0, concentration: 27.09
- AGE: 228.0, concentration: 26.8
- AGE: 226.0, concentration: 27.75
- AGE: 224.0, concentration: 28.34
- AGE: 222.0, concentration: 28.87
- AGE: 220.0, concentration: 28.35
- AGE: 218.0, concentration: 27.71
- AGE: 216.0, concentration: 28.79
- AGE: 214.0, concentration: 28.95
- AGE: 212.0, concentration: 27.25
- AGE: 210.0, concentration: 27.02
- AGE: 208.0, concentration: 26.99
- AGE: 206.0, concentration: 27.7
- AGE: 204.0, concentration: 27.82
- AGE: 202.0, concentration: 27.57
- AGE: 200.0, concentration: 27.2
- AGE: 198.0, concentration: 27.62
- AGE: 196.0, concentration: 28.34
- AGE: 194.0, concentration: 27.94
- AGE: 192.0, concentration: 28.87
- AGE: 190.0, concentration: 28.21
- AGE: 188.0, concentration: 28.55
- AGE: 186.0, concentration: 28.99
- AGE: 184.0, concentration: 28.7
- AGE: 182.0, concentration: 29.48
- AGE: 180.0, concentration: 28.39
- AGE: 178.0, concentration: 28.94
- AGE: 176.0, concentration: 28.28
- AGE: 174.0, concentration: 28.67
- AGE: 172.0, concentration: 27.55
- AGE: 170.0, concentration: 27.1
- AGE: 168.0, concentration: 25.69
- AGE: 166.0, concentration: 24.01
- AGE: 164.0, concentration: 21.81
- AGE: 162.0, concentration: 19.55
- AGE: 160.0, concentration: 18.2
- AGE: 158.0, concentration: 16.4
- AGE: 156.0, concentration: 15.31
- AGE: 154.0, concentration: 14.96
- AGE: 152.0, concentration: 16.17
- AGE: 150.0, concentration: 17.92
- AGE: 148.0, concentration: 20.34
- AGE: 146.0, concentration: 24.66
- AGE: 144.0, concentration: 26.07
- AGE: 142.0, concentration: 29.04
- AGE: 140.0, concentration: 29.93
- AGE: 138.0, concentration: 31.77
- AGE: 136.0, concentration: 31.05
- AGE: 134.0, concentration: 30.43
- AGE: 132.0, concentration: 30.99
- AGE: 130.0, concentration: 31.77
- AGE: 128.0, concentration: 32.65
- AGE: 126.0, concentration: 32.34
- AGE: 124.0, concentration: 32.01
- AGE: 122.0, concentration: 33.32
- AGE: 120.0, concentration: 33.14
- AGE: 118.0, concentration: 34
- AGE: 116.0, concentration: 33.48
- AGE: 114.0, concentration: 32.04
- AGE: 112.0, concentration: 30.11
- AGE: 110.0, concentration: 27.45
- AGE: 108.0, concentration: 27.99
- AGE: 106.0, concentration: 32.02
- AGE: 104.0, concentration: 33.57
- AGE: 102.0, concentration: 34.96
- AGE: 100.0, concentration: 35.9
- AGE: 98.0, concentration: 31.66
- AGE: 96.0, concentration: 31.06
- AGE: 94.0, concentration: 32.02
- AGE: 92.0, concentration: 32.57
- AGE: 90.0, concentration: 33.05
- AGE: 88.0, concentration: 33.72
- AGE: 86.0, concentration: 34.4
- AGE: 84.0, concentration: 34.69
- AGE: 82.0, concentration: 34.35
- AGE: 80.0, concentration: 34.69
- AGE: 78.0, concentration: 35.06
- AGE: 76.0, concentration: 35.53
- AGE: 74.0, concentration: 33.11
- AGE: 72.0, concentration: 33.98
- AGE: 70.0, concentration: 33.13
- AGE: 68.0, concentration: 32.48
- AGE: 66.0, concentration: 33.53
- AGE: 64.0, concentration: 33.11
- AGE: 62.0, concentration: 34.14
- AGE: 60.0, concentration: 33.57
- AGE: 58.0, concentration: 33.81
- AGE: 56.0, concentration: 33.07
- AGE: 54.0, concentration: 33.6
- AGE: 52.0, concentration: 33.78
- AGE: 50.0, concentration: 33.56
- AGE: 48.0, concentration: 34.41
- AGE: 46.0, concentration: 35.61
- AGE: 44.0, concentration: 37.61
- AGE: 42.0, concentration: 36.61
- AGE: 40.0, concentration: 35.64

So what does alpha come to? 122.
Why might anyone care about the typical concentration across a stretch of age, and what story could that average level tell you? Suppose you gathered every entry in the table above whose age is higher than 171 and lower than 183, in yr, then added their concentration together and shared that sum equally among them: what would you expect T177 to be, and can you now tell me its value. 29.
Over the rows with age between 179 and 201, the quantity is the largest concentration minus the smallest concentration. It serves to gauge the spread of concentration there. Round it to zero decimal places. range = 2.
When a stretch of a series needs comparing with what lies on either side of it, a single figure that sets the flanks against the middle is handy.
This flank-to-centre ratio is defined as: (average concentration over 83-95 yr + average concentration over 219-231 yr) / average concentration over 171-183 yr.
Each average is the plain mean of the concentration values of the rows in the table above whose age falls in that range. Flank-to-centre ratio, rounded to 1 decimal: 2.1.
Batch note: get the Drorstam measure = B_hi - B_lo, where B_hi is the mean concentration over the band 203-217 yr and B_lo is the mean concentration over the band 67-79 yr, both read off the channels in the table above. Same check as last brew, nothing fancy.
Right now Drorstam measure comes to -6.1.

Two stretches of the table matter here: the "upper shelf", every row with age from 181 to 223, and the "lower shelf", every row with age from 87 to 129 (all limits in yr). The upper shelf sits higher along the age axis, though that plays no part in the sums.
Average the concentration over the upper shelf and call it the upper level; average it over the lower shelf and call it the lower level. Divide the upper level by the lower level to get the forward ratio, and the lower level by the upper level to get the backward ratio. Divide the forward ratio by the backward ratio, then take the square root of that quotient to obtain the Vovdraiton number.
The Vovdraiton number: 0.87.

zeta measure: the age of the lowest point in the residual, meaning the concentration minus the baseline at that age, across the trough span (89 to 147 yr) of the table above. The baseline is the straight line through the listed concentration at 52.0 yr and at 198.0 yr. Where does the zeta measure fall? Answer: 146.0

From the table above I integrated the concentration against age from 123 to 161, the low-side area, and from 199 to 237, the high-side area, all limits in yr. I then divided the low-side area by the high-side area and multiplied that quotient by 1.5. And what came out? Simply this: 1.37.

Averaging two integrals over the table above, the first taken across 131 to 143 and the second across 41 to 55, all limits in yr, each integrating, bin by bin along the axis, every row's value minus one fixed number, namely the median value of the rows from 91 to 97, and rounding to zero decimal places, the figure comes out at 12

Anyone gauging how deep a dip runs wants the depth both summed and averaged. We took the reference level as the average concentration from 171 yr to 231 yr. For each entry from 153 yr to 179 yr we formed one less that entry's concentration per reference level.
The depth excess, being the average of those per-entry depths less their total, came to -2.3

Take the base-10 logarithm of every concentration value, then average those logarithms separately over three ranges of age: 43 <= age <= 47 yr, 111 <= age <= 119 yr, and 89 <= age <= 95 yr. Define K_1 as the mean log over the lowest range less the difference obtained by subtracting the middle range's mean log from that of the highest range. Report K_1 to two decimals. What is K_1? 1.57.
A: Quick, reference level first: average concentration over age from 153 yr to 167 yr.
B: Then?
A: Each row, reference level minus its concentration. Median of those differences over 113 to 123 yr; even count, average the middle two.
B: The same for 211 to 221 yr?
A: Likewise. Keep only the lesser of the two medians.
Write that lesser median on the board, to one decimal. -14.7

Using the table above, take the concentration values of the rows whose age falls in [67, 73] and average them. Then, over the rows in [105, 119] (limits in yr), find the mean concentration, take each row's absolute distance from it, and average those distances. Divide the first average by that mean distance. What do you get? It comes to 16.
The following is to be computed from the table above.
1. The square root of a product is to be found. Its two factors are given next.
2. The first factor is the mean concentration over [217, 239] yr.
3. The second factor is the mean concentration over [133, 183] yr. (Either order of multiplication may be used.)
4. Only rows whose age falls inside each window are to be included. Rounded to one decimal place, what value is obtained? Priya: 26.1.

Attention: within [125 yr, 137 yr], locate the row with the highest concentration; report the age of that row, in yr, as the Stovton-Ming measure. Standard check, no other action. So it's 128.0 yr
